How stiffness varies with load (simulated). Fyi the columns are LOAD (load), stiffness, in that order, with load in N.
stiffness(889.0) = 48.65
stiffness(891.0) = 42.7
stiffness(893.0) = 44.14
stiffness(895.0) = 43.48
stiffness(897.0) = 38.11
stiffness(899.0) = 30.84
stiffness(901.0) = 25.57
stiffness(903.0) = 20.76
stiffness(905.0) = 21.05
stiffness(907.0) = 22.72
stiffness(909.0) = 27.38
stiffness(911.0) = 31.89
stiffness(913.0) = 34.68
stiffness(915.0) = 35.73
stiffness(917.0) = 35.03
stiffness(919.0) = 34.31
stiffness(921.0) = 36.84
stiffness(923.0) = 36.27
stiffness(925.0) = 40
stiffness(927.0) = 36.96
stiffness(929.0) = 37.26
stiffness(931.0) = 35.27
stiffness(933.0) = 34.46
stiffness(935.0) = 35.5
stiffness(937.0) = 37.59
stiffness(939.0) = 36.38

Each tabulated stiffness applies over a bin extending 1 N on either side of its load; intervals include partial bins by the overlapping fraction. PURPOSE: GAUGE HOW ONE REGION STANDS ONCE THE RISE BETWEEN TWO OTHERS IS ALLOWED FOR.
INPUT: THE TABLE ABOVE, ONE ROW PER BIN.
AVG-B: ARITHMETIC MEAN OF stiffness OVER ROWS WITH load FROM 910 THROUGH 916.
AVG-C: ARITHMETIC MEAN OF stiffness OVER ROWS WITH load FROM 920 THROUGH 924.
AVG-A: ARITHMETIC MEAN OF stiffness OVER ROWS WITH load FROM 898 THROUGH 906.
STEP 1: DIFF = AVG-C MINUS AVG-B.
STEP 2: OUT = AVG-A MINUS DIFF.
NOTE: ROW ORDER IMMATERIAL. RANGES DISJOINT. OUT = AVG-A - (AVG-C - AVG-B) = 22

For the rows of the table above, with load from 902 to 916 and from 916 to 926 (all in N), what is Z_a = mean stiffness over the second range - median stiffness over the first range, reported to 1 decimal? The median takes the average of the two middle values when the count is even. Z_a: 9.1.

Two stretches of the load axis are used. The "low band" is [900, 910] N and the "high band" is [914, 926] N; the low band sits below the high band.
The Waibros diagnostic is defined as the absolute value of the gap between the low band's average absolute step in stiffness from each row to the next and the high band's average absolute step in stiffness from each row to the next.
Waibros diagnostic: 1.2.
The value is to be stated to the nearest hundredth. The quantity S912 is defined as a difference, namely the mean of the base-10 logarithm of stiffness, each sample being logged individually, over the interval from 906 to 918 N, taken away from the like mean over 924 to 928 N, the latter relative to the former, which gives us 0.10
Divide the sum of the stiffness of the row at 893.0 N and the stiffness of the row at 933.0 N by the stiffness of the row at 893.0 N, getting 1.78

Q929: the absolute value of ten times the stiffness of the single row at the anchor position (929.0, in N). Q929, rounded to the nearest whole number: 373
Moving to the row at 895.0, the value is 435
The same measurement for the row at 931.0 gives 353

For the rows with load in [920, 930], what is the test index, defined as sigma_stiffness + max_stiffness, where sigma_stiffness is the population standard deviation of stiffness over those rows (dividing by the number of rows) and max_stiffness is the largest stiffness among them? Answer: 41.3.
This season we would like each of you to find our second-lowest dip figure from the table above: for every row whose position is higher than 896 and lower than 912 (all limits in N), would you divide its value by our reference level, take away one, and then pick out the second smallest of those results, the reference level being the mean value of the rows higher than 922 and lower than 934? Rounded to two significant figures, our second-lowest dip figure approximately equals -0.43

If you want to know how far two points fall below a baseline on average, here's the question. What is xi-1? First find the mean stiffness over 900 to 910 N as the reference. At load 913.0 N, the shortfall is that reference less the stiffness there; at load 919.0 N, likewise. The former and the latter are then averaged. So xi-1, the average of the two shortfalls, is -11.0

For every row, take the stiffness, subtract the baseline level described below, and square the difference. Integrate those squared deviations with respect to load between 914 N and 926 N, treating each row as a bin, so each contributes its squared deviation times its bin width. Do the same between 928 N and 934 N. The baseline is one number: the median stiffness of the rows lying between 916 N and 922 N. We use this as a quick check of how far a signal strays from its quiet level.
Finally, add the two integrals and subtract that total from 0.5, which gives -71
